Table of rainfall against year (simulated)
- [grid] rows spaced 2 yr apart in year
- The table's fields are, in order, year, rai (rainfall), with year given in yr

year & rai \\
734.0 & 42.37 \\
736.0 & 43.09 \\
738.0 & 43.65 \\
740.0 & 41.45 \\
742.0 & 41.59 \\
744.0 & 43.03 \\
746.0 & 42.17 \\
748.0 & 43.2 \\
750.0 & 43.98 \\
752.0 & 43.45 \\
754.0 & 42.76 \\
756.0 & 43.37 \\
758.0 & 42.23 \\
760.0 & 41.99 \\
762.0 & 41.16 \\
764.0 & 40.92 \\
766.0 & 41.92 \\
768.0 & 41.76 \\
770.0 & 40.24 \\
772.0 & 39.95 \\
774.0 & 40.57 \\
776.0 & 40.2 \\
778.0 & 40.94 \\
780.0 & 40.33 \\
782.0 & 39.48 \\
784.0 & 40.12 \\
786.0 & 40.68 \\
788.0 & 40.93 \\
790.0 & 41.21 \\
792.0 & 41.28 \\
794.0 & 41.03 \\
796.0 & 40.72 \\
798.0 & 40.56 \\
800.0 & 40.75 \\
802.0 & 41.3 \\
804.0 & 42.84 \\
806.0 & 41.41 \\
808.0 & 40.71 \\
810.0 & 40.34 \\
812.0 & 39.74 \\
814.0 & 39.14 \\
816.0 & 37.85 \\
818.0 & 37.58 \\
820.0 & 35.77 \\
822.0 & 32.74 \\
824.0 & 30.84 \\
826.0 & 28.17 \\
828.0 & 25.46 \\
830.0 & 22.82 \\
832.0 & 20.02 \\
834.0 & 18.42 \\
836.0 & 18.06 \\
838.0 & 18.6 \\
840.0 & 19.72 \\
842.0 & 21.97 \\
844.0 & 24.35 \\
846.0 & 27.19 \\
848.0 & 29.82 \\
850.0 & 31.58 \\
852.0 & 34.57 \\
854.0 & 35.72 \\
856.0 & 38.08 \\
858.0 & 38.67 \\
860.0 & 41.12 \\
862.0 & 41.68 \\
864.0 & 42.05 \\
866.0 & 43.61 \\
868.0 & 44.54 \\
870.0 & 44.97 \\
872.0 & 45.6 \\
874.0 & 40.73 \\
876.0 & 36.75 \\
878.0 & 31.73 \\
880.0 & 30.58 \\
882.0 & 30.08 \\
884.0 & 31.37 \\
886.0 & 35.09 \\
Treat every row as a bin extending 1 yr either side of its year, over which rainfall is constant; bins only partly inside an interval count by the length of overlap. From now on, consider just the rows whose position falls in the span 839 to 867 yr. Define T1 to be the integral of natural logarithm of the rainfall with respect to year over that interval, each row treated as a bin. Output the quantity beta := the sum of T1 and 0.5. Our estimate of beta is 98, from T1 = 98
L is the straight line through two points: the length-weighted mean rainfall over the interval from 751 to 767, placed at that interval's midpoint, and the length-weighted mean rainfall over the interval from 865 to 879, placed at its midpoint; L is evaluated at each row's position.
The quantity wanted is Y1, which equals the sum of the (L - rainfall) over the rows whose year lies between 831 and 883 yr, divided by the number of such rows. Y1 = 9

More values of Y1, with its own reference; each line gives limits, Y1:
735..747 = 0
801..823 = 3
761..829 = 3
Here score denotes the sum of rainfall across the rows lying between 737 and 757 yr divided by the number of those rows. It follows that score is 43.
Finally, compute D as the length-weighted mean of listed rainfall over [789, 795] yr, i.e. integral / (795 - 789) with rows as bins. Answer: 41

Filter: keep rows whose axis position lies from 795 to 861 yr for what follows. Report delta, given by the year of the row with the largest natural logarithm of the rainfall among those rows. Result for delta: 804.0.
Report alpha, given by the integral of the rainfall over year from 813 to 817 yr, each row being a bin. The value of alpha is 154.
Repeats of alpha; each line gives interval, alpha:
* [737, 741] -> 170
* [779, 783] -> 160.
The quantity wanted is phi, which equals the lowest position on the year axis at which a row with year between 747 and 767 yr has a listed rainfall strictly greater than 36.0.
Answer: 748.0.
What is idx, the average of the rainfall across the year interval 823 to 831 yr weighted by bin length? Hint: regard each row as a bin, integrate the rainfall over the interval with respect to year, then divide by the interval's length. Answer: 26.8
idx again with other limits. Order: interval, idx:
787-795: 41.1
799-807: 41.6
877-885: 30.9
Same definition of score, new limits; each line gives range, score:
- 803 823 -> 39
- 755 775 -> 41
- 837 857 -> 28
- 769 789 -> 40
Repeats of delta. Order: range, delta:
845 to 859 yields 858.0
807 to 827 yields 808.0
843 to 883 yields 872.0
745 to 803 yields 750.0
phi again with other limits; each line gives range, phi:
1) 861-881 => 862.0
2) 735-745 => 736.0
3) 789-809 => 790.0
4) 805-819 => 806.0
